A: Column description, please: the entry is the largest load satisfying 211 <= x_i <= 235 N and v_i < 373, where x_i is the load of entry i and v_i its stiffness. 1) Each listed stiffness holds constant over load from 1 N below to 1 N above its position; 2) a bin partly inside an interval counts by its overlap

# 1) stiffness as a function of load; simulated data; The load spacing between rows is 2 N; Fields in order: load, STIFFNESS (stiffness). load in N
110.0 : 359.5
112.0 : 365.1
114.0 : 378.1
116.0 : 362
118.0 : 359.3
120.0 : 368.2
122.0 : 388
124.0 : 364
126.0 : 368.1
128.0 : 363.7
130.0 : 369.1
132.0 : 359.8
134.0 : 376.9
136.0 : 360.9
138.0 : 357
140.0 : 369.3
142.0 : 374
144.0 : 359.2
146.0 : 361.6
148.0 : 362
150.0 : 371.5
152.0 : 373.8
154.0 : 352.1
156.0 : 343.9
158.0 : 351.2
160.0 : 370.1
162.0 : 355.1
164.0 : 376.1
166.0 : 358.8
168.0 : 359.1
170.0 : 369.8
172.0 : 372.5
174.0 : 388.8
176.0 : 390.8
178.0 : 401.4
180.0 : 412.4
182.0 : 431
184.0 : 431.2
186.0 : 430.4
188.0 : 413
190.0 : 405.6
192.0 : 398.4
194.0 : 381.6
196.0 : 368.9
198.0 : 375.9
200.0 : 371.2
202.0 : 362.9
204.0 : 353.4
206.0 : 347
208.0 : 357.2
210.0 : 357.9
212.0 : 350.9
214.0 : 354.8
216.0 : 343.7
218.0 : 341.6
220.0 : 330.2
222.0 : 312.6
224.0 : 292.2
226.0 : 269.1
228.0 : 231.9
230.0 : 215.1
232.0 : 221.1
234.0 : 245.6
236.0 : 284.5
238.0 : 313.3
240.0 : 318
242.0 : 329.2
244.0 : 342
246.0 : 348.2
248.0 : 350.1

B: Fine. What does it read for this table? 234.0 N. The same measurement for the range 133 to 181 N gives 172.0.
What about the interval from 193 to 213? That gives 212.0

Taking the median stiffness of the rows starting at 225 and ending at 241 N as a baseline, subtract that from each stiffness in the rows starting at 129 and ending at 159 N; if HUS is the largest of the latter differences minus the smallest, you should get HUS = 33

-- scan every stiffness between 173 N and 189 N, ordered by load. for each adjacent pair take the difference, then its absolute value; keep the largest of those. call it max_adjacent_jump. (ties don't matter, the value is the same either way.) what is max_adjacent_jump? 19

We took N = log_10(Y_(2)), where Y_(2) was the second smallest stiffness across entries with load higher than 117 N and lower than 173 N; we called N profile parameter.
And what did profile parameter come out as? 2.55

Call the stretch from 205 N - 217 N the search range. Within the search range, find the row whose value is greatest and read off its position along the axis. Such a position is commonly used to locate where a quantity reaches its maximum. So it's 210.0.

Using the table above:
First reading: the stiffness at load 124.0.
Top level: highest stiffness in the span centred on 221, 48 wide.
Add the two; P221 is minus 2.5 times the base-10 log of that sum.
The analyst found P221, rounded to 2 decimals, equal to -7.17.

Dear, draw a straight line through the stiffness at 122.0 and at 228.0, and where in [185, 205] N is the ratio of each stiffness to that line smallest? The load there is 196.0 N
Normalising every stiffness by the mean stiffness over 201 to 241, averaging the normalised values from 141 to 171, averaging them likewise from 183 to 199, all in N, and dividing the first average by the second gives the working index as 0.90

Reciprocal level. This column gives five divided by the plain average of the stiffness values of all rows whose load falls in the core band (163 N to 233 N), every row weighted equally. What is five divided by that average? 0.0140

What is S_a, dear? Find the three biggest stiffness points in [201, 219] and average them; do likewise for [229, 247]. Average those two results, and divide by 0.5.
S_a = 699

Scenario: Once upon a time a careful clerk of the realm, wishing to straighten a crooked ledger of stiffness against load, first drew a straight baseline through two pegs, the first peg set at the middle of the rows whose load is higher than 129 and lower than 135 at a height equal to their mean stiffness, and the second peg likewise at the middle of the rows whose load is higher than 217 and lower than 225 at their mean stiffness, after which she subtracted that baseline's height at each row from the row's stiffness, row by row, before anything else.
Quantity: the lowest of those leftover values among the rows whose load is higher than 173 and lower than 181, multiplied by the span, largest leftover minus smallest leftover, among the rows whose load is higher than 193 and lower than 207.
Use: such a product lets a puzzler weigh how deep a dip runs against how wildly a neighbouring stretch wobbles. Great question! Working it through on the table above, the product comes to 1216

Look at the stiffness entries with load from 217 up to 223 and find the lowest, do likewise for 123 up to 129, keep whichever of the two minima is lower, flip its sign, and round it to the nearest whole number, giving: -313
